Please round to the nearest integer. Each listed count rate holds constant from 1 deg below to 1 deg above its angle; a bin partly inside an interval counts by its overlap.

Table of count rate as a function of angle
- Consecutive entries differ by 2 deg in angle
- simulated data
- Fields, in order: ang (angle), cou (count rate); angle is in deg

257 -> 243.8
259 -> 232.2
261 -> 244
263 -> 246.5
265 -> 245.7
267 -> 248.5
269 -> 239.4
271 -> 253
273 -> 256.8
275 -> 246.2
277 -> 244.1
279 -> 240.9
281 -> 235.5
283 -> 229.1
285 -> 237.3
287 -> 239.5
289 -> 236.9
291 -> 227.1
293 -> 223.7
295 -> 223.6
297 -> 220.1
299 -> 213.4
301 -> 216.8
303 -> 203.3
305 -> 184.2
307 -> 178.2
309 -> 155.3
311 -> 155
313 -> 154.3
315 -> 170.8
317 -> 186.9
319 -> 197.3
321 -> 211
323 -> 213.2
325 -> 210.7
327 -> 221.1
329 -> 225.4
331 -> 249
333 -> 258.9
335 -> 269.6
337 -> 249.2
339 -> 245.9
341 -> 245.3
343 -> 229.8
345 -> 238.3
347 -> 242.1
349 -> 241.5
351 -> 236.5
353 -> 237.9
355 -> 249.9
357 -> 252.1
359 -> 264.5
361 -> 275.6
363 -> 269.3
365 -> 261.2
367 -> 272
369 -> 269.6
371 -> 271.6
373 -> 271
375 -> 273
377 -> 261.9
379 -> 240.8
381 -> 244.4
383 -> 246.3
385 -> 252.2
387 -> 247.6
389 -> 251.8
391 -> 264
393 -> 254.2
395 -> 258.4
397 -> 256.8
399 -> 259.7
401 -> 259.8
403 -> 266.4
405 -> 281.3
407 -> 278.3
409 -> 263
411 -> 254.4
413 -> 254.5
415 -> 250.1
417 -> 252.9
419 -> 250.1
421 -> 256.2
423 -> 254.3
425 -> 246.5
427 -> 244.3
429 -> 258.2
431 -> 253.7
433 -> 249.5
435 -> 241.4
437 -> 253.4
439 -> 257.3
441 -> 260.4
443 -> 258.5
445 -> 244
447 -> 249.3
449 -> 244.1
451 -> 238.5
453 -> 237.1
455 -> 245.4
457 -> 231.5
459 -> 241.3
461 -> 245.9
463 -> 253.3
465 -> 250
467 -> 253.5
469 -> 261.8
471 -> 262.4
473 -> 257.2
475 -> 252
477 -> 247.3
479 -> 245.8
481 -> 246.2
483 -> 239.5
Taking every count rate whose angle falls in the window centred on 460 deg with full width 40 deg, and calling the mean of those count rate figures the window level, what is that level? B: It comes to 249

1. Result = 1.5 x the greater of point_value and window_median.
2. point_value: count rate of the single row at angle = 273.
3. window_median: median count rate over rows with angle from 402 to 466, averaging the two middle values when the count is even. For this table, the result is 385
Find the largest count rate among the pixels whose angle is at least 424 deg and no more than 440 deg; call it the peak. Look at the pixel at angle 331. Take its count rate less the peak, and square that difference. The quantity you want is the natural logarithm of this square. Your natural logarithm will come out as 4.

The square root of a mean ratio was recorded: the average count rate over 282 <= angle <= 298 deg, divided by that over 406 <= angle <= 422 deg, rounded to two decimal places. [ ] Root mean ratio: 0.94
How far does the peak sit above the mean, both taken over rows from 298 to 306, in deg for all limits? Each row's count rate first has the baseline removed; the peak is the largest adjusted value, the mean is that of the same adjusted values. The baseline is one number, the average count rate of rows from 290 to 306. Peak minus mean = 12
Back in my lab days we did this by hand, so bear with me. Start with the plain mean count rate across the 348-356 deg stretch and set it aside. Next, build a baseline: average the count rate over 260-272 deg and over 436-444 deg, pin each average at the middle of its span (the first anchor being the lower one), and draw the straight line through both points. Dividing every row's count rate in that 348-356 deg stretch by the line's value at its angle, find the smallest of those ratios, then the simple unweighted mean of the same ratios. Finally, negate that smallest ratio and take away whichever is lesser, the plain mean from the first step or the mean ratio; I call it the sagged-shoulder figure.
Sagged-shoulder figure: -1.90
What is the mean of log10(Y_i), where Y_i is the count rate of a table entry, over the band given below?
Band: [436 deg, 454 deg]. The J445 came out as 2.40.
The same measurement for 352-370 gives 2.42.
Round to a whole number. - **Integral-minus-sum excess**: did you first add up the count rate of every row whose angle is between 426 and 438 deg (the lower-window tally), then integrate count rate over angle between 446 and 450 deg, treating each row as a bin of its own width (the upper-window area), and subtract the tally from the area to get -514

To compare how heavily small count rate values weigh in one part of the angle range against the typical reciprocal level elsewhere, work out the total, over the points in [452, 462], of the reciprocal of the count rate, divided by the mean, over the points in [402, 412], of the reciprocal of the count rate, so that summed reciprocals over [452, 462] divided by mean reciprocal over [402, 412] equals 5.6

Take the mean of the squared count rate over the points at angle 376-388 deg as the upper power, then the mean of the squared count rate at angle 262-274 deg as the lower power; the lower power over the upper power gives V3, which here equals 0.995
